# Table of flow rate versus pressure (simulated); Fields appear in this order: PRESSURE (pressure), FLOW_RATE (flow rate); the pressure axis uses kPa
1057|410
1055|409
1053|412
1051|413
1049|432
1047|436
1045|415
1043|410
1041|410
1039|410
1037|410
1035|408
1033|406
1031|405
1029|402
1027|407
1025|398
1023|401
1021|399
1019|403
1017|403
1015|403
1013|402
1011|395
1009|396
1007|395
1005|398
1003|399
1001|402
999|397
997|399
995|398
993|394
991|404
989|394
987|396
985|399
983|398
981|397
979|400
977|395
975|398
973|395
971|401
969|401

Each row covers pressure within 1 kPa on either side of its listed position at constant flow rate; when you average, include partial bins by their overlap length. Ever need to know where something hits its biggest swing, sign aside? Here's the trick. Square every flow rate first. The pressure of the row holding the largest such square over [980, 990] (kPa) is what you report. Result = 985 kPa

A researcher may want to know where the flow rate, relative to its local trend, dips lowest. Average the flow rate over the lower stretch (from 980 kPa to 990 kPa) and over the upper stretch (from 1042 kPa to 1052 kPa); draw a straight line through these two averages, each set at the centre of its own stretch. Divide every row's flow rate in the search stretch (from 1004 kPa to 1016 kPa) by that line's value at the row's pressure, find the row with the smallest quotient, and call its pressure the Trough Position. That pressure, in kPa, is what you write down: 1011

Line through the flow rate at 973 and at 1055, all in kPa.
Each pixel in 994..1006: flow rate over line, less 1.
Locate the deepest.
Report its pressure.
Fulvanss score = 1005 kPa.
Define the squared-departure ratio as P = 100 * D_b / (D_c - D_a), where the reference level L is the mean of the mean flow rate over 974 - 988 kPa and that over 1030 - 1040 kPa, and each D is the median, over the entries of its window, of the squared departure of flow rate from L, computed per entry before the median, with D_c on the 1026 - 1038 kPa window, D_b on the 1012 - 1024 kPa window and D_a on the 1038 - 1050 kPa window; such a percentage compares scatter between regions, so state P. 0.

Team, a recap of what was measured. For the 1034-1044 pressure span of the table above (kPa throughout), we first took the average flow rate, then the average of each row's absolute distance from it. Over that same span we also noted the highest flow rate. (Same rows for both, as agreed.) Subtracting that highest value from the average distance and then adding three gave -406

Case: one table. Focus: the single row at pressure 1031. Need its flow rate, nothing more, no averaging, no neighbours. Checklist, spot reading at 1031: 405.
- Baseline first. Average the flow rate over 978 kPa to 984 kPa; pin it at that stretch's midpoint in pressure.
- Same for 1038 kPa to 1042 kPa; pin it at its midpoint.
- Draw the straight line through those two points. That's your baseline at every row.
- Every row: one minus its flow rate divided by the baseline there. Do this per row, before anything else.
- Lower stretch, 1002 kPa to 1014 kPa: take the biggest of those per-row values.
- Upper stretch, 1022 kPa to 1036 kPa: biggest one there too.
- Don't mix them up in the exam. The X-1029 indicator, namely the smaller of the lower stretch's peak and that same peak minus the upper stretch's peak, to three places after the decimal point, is 0.001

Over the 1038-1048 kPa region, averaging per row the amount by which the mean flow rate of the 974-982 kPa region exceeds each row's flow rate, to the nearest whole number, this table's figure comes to -19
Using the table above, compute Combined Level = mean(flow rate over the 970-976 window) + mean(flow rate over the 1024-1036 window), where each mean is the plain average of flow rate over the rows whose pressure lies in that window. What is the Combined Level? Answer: 802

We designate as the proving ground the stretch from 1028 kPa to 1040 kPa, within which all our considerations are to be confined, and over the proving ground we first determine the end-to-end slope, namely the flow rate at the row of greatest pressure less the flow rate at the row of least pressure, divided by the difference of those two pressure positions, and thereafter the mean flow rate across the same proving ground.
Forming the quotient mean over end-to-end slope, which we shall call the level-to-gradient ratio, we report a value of 509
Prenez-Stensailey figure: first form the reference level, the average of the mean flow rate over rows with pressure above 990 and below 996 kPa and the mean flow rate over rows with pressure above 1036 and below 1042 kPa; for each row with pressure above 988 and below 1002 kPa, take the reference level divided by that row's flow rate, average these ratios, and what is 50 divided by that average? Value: 49.2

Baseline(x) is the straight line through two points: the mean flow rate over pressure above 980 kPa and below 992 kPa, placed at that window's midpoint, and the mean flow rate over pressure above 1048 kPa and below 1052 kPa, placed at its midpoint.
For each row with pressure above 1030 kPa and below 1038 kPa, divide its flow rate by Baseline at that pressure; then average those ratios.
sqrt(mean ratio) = 0.989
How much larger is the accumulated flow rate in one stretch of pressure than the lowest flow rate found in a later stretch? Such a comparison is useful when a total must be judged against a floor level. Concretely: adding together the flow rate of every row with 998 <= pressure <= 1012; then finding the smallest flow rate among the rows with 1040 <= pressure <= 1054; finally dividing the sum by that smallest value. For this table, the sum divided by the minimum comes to 6.79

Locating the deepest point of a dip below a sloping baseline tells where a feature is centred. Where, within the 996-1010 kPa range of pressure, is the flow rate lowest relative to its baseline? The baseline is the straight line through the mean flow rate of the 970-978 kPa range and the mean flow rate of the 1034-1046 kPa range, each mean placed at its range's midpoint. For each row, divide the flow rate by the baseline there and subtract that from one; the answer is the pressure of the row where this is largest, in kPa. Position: 1007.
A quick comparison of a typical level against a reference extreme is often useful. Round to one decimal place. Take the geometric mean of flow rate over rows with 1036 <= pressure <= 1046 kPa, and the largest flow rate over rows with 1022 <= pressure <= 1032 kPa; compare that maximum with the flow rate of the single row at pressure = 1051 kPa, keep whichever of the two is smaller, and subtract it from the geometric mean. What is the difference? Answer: 4.0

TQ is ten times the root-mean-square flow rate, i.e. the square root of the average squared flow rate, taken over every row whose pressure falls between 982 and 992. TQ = 3982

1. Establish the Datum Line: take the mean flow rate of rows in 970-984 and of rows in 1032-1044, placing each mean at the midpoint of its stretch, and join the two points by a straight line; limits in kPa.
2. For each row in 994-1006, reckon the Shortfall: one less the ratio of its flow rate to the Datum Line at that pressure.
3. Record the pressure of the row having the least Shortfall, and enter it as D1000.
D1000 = 1001 kPa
